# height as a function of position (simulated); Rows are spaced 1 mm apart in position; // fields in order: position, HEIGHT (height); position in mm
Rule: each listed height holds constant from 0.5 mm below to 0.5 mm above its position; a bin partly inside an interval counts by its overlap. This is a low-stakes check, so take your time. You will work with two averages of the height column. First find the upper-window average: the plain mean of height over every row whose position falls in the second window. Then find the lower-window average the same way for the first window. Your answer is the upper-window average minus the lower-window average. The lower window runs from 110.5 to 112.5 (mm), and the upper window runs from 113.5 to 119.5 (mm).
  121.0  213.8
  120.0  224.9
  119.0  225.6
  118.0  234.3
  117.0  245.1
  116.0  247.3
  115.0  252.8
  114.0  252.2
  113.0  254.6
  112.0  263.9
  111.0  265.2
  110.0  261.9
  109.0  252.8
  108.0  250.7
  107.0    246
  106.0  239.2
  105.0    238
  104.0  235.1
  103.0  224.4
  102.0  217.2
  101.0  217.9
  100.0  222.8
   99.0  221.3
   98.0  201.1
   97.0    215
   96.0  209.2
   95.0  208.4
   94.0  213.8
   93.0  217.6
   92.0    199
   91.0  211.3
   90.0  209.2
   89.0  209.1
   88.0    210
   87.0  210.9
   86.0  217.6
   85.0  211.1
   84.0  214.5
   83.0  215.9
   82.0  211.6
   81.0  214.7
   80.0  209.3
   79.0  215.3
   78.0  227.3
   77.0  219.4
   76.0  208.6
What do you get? -22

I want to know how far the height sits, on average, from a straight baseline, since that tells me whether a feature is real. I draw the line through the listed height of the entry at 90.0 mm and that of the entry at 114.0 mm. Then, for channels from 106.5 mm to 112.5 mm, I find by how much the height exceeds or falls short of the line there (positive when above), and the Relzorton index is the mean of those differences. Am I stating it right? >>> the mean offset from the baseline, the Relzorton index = 13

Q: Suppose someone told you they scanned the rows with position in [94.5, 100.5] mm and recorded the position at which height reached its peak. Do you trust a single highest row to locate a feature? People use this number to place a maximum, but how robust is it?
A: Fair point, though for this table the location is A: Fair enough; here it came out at 100.0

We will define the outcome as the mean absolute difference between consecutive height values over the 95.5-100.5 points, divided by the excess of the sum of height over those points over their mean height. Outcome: 0.012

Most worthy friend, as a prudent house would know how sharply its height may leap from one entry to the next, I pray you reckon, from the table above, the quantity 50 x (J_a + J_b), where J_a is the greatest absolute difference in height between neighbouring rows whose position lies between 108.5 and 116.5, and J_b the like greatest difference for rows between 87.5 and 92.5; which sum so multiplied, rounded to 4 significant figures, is 1080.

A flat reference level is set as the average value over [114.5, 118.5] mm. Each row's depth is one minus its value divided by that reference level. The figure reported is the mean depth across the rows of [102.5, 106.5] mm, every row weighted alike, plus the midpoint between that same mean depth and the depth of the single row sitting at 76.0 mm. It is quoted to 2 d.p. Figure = 0.14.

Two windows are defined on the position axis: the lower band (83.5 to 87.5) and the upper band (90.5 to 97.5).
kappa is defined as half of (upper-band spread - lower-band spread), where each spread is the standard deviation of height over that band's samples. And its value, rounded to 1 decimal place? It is 1.4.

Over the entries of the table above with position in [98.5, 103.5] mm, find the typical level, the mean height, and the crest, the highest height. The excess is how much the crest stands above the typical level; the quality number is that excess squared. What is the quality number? 14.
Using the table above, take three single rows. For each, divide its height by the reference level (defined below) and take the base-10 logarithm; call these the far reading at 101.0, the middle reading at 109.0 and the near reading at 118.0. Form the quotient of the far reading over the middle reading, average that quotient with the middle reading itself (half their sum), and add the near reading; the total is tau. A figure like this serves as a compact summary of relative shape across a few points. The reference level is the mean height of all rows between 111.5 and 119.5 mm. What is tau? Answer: -2.7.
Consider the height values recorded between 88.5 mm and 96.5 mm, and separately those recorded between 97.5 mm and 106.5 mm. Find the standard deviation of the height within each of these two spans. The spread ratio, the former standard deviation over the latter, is 0.44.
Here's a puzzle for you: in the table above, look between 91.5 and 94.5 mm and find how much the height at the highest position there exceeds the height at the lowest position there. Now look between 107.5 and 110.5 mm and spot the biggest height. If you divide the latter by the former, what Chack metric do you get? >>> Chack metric 18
